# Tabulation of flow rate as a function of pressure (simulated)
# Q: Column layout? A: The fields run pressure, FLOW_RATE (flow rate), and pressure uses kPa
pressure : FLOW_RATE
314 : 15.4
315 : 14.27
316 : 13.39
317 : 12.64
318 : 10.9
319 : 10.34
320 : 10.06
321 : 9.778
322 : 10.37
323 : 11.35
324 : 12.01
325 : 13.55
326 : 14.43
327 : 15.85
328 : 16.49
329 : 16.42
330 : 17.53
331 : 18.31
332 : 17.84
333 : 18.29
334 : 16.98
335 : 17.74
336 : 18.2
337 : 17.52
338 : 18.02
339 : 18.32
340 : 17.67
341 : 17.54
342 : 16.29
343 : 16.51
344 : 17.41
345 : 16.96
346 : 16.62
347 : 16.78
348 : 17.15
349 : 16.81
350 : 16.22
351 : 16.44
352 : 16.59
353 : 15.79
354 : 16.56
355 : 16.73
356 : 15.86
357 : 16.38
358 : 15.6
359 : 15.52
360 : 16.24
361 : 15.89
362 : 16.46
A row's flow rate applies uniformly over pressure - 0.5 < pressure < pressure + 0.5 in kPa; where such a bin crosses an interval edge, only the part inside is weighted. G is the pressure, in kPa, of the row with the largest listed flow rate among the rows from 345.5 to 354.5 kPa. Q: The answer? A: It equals 348 kPa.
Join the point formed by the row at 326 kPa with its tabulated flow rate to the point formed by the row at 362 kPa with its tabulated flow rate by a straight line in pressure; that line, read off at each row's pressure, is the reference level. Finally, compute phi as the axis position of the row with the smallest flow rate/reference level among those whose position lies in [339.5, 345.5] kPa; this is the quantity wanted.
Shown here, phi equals 342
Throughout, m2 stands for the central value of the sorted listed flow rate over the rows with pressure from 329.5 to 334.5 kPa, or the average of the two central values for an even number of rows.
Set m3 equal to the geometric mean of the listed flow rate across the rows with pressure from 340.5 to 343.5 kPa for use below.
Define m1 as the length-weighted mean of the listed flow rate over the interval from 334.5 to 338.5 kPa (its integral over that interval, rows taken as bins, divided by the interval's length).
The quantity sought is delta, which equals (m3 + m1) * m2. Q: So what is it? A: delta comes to 618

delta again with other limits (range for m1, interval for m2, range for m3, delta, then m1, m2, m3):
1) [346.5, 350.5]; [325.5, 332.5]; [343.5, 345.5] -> 559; 16.7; 16.5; 17.2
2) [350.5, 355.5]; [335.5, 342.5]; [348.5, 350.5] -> 582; 16.4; 17.7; 16.5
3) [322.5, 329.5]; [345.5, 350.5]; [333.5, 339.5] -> 538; 14.3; 16.8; 17.8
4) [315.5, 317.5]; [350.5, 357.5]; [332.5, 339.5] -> 508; 13.0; 16.4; 17.9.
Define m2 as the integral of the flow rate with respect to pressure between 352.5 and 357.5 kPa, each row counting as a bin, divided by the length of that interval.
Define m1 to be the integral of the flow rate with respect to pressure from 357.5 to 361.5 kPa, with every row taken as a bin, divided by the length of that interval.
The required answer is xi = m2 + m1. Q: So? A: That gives 32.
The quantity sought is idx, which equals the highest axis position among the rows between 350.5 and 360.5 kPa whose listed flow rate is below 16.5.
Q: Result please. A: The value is 360 kPa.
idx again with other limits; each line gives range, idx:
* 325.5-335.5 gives 329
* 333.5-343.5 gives 342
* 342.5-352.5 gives 351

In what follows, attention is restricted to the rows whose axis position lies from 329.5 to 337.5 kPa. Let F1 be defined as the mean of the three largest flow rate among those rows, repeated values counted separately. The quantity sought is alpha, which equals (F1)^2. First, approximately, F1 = 18.3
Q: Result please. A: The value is 334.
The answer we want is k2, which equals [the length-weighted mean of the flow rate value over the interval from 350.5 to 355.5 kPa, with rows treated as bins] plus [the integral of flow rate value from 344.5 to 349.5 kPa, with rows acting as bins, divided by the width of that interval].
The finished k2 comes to 33.3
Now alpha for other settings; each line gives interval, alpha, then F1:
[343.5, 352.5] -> 295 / 17.2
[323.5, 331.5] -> 304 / 17.4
